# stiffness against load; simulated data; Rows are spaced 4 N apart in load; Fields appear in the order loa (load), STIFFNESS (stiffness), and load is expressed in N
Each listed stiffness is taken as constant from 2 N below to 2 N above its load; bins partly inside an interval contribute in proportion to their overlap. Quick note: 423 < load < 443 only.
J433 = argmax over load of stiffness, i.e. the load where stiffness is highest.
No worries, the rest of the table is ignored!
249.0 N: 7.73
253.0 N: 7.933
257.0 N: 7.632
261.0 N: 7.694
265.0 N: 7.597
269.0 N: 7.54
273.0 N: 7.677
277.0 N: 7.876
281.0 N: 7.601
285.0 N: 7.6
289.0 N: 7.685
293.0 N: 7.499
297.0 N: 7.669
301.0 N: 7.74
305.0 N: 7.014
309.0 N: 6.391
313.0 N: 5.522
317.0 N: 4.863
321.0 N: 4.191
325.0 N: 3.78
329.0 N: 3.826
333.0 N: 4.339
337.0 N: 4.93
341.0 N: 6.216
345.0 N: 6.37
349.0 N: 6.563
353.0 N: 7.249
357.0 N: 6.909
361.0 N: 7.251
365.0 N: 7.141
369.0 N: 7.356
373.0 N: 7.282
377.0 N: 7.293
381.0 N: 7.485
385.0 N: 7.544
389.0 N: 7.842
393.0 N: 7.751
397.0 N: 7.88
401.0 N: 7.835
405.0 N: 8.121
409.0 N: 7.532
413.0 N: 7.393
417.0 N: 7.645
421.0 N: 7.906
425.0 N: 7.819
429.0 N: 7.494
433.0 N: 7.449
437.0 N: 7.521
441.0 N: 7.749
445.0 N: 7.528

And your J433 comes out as 425.0 N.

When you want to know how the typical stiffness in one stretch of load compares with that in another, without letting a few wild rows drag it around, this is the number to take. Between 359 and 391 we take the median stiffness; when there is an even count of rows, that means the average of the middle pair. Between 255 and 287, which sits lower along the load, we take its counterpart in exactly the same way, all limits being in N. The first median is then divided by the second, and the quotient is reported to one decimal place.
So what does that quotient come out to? 1.0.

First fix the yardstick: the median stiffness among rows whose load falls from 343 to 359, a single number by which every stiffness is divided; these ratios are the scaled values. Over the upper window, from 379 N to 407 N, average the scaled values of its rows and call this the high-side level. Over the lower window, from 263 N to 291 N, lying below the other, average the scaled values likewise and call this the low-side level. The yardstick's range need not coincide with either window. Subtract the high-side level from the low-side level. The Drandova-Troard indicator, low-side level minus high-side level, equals 0.0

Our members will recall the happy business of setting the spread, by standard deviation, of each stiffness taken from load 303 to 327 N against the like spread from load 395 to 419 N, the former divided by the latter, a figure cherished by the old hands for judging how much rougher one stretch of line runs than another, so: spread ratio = 5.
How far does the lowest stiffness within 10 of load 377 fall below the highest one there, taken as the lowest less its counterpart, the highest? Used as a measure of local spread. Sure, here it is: -0.26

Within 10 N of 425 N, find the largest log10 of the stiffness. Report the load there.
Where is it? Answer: 421.0 N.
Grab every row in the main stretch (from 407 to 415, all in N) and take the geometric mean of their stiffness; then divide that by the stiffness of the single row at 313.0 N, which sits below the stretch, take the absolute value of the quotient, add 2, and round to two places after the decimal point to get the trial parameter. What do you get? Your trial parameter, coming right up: 3.35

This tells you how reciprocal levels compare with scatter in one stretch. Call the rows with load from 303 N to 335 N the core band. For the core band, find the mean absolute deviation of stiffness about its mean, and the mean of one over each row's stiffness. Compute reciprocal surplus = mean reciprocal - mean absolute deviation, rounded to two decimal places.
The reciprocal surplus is -0.78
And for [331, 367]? -0.62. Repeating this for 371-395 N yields -0.05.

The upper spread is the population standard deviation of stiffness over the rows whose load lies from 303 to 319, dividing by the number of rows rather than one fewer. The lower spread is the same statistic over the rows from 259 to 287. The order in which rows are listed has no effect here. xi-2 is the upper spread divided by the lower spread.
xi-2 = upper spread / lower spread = 8.0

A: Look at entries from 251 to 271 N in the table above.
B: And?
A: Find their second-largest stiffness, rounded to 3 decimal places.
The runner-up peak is 7.694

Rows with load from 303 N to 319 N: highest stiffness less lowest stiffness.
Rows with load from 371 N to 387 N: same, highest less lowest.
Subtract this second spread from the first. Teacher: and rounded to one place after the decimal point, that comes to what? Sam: 1.9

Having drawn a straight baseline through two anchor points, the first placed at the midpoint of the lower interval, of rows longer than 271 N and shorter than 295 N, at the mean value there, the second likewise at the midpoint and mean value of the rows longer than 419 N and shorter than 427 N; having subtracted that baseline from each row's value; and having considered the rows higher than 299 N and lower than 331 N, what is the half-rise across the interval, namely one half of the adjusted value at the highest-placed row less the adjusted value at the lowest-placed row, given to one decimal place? -2.0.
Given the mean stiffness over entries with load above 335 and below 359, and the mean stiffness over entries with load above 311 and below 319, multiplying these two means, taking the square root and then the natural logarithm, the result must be 1.750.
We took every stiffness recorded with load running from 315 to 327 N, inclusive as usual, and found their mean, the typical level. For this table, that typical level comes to 4.3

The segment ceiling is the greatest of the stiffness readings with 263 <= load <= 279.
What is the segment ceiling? 7.876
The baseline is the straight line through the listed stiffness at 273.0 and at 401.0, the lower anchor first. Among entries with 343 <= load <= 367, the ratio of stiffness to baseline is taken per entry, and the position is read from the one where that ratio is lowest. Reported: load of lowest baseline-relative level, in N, 345.0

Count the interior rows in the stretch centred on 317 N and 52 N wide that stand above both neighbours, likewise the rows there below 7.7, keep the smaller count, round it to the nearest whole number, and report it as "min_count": 1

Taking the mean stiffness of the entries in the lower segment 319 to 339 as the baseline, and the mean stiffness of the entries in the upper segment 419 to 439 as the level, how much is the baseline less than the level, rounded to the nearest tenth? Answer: 3.4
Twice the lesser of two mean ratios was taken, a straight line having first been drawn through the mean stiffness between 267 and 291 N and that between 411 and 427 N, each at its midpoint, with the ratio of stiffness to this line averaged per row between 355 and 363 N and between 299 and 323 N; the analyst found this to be 1.55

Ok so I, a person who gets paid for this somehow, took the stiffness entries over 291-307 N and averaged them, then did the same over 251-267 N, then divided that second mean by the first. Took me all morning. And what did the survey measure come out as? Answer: 1.03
